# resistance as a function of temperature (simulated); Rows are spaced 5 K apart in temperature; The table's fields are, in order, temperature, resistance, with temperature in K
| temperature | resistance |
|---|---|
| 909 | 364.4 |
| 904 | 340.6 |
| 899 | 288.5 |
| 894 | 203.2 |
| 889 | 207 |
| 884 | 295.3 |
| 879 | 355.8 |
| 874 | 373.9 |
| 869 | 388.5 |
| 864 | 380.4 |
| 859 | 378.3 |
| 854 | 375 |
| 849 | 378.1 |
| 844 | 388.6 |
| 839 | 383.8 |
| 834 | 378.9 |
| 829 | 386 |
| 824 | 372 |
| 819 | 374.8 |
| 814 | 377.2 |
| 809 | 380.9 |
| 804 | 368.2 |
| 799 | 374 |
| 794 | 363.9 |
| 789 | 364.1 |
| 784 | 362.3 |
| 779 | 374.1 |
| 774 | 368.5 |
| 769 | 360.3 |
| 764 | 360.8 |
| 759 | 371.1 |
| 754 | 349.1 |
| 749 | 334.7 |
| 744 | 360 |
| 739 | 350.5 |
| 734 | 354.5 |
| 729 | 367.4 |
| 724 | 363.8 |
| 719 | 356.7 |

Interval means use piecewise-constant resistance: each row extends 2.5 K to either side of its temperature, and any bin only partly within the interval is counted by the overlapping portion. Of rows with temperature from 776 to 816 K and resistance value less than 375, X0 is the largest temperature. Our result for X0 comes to 804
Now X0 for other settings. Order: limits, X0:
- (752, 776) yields 774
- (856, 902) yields 899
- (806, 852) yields 824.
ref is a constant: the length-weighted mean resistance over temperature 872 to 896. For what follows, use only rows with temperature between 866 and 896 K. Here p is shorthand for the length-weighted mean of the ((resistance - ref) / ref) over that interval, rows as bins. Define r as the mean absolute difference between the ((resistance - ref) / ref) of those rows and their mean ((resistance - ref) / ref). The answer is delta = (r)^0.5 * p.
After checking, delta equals 0.034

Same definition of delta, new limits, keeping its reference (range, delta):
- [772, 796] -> 0.032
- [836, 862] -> 0.040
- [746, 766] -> 0.048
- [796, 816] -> 0.036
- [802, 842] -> 0.040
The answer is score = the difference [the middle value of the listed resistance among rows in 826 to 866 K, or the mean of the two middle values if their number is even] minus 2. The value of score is 378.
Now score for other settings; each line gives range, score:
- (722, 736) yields 362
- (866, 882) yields 372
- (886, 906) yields 246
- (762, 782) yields 363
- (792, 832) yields 372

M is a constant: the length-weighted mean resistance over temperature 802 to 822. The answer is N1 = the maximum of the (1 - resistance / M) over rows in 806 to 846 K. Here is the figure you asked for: 0.01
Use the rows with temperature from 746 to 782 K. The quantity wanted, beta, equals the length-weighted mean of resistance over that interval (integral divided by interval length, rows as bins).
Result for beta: 360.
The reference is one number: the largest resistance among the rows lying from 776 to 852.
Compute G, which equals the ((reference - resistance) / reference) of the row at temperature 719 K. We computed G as 0.08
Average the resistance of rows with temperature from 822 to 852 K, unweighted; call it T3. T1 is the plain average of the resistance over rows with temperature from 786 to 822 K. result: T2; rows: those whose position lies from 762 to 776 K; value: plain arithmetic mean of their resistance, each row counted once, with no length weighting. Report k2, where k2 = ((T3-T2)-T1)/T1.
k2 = -0.95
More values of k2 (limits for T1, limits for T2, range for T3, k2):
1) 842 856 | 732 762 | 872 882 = -0.97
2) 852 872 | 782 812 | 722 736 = -1.02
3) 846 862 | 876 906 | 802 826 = -0.75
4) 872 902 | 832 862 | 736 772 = -1.09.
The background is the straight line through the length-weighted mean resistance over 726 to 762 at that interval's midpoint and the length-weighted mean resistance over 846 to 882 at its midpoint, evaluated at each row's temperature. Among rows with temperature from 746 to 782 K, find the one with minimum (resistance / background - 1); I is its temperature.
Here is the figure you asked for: 749 K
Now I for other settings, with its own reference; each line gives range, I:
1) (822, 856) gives 854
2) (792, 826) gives 794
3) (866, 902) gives 894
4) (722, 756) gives 749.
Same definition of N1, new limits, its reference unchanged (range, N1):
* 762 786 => 0.04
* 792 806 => 0.03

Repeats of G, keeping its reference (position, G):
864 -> 0.02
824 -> 0.04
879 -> 0.08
